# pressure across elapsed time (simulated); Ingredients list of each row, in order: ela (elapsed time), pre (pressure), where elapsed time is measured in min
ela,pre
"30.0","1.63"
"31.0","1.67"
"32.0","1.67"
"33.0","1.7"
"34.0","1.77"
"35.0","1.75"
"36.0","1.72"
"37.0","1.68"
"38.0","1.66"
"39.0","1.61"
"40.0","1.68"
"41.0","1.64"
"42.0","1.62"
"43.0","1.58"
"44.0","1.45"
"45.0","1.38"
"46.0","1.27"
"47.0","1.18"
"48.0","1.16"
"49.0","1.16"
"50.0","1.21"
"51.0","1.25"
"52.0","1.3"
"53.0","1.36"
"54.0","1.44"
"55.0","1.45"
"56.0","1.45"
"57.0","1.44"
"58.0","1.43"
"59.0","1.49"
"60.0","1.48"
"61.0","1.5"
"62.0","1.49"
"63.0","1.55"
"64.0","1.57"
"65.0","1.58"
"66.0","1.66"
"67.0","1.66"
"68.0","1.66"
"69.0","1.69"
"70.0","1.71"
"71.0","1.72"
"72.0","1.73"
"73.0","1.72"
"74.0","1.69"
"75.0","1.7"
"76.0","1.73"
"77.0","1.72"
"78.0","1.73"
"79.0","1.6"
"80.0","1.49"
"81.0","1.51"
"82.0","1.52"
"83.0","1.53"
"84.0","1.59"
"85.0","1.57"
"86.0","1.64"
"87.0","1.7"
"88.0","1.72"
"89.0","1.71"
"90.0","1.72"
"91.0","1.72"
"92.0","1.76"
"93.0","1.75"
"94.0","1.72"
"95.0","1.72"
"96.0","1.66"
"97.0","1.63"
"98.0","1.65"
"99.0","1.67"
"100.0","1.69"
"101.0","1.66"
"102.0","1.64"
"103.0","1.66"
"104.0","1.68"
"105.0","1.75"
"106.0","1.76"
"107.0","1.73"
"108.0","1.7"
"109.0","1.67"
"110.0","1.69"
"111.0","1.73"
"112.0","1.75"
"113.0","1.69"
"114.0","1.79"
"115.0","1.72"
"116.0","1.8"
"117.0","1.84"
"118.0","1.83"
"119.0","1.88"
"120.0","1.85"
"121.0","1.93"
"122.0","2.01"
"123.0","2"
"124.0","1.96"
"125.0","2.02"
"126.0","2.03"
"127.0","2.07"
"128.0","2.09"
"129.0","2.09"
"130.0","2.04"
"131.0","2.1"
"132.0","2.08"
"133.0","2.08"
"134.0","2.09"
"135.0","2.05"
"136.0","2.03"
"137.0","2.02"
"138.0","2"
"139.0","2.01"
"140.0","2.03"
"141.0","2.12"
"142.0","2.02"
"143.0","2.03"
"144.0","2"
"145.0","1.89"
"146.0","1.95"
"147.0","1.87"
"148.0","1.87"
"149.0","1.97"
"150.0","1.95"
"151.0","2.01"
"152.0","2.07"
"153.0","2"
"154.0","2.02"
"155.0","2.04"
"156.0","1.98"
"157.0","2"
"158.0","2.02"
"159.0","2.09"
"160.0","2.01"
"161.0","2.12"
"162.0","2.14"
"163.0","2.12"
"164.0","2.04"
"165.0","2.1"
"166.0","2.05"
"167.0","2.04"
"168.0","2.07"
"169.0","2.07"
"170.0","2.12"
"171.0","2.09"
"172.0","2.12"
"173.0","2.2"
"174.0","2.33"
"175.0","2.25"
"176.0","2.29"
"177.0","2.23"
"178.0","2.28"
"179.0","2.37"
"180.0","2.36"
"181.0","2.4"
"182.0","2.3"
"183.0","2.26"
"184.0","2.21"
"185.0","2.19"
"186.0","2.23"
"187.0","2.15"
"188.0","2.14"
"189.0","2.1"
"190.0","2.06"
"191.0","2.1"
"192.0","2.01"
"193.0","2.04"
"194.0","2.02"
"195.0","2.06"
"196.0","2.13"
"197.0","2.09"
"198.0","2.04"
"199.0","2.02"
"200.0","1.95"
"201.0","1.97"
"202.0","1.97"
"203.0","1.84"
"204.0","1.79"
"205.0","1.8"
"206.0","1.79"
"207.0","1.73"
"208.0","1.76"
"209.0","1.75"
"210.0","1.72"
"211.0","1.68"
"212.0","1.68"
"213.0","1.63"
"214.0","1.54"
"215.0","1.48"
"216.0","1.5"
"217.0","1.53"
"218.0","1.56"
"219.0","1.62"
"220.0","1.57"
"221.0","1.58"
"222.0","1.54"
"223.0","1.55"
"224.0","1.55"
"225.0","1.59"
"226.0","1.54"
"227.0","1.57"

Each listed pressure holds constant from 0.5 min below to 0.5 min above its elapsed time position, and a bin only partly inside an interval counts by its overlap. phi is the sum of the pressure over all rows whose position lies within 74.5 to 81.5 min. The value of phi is 11.5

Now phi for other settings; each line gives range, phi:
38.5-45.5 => 11.0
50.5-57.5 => 9.7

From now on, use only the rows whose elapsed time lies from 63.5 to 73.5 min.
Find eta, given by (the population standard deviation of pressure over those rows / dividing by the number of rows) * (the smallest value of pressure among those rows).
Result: 0.085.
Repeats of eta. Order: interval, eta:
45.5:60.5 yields 0.139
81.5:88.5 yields 0.111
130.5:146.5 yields 0.106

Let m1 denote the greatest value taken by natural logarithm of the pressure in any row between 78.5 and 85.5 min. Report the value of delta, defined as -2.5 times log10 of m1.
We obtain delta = 0.8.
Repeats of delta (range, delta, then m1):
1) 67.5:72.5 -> 0.7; 0.55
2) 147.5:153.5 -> 0.3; 0.73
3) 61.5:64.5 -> 0.9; 0.45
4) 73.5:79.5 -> 0.7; 0.55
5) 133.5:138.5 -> 0.3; 0.74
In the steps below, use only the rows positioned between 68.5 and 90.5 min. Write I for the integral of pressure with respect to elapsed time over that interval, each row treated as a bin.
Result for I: 36.4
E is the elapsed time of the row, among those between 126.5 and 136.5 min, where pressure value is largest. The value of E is 131.0 min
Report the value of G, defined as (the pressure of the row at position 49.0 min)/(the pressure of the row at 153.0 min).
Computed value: 0.58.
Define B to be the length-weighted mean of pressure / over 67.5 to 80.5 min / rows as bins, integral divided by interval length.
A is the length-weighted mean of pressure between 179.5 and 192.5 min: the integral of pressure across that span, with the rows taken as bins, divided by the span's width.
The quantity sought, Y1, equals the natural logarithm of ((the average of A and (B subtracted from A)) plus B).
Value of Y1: 1.11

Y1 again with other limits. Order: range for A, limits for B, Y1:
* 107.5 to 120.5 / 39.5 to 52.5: 0.90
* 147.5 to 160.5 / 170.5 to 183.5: 1.14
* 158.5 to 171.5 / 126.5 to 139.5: 1.13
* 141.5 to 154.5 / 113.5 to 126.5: 1.07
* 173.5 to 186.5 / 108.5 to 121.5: 1.16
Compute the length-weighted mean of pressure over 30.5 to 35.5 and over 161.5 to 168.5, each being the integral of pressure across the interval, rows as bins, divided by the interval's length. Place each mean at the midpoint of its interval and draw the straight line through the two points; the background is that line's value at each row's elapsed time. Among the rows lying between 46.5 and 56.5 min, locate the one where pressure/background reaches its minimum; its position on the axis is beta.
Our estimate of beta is 49.0 min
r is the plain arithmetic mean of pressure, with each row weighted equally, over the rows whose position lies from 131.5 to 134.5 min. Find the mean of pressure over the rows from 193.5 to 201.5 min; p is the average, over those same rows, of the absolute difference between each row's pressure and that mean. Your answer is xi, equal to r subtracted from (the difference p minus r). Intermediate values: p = 0.045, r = 2.1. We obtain -4.1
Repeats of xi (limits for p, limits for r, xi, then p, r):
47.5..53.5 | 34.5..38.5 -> -3.3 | 0.063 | 1.7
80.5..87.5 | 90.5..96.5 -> -3.4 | 0.054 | 1.7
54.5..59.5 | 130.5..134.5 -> -4.2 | 0.015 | 2.1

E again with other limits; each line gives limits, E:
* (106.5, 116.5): 116.0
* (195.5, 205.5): 196.0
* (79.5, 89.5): 88.0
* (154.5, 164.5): 162.0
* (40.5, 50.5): 41.0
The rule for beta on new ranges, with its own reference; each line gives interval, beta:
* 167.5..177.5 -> 169.0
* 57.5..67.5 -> 58.0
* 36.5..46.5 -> 46.0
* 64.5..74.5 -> 65.0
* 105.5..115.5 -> 109.0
